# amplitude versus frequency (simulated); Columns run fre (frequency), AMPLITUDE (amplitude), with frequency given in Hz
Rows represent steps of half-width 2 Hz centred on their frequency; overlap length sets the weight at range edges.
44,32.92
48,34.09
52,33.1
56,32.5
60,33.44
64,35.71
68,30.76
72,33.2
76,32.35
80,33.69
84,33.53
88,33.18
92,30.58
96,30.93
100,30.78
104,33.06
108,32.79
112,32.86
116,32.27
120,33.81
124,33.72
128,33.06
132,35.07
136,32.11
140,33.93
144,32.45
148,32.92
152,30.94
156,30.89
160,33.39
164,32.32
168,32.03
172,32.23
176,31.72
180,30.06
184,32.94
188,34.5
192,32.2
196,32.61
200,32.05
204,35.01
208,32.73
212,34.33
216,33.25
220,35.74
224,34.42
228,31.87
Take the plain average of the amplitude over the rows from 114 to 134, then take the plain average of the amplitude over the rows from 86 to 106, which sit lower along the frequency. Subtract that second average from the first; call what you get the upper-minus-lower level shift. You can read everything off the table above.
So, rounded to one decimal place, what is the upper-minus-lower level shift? 1.9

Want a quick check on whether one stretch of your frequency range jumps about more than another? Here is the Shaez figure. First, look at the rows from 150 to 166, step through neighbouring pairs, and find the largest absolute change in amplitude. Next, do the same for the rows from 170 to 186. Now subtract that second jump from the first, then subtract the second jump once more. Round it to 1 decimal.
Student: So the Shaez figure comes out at -3.3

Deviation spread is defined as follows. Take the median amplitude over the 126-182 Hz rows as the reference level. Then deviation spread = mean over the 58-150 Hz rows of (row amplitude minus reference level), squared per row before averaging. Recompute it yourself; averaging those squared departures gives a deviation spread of 2.0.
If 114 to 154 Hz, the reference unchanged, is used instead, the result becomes 1.8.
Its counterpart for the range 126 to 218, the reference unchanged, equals 1.8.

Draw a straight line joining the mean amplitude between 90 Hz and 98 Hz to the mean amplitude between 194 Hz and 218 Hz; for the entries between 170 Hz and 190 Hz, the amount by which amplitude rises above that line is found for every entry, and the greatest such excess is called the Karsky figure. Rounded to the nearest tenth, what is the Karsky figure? 1.6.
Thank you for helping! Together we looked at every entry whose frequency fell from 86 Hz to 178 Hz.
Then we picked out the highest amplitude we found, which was 35.07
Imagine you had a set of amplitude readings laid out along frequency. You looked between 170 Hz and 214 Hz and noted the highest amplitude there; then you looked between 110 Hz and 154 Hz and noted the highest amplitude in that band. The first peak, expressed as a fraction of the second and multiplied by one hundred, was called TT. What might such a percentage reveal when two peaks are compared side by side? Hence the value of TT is 100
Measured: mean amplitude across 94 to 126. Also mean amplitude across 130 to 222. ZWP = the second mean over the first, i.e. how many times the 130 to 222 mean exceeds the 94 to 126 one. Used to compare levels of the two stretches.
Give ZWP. 1.01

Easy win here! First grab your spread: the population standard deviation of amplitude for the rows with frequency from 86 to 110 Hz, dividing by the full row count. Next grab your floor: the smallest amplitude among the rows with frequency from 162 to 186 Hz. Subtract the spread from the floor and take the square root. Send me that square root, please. 5.38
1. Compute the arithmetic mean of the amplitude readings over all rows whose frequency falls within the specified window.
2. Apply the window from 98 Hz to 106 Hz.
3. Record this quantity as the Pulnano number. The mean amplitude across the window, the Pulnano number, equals 31.9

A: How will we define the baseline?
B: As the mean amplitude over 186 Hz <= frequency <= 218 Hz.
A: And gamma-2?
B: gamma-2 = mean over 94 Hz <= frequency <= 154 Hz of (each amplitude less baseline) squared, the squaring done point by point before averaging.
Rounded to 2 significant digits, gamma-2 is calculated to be 1.7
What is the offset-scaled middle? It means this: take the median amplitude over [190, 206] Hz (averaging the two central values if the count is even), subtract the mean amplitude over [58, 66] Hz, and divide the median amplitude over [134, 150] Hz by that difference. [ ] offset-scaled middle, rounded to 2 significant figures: -15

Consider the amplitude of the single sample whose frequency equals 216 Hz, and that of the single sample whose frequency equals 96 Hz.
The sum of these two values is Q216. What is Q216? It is 64.2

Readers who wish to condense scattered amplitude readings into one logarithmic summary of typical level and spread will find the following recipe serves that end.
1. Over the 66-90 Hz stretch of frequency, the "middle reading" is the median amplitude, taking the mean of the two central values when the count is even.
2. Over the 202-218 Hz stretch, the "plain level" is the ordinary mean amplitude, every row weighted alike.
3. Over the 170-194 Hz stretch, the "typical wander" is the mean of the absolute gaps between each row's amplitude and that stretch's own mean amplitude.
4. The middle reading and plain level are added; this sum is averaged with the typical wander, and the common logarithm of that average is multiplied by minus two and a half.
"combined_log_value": -3.83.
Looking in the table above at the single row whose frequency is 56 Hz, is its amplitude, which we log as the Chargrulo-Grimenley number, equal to 32.5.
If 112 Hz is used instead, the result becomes 32.86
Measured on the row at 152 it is 30.94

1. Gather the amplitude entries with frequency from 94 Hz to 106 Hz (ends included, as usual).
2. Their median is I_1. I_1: 30.9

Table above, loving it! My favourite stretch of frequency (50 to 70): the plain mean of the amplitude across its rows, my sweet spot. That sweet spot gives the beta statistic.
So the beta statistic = 33.1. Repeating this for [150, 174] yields 32.0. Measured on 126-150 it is 33.3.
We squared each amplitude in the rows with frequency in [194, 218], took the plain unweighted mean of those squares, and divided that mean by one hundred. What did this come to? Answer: 11.12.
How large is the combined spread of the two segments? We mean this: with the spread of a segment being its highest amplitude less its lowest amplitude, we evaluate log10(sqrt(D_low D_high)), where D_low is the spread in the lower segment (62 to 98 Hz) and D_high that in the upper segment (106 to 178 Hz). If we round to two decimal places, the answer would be 0.67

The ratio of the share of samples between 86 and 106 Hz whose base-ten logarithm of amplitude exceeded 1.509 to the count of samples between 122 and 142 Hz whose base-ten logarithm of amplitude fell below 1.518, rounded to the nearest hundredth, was 0.40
